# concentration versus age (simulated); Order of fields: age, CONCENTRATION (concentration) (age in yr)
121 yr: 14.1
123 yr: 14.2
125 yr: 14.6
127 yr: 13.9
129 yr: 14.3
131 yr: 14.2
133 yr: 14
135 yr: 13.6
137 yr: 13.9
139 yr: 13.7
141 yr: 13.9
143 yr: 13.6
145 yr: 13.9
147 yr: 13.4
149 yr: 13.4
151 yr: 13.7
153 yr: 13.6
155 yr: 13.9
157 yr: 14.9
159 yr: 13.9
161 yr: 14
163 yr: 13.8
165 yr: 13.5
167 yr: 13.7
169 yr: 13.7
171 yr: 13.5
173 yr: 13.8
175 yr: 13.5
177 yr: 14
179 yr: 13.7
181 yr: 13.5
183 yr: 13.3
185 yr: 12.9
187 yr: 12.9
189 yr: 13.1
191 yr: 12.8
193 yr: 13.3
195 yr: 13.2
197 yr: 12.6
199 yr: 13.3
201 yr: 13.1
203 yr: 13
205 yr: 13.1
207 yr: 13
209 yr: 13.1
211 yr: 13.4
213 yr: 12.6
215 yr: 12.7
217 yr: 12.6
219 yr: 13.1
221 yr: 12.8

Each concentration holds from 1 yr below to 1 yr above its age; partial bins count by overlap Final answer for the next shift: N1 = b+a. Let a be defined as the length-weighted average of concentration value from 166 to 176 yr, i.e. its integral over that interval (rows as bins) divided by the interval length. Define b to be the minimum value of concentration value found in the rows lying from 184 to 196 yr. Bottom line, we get 26.4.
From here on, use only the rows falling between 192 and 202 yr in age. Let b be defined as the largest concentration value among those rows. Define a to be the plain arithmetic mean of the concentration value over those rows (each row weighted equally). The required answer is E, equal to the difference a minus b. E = -0.20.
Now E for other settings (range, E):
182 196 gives -0.23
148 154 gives -0.13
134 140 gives -0.17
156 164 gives -0.75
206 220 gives -0.47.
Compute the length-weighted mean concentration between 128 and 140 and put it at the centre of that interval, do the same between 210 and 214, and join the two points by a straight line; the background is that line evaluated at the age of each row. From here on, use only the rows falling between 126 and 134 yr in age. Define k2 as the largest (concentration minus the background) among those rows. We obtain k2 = 0.29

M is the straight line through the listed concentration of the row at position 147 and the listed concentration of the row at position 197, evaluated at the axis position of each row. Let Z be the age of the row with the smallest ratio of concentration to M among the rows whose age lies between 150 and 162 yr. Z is 153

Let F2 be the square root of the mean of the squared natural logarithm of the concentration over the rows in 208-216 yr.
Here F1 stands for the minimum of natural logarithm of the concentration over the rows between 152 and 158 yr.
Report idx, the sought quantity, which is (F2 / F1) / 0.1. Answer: 9.81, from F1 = 2.61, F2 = 2.56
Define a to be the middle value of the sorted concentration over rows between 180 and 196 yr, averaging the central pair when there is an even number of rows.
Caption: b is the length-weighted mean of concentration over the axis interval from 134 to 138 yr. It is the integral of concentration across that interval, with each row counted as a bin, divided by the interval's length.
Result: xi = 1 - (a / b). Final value 0.04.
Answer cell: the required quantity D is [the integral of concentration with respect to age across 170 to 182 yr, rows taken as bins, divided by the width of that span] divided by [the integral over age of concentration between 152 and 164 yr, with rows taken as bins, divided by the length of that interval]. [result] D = 0.975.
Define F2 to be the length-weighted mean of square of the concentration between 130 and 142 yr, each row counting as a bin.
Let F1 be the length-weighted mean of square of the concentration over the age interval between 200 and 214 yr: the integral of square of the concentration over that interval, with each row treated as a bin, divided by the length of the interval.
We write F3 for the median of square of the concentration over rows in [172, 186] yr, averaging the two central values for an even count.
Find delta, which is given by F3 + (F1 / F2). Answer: 183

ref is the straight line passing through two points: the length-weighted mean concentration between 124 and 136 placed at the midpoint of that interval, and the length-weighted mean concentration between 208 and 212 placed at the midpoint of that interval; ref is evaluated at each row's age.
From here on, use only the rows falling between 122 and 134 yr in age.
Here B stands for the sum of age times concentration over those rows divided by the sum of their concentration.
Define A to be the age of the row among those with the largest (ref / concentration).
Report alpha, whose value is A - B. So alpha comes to -1.0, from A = 127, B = 128.0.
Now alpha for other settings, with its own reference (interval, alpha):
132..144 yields -3.0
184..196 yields 1.0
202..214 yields 5.0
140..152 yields 1.0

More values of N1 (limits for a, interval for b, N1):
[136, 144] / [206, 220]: 26.4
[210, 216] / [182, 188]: 25.8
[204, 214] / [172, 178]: 26.5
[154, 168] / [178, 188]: 26.9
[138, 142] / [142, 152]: 27.2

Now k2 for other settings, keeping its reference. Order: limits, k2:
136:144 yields 0.04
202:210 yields 0.06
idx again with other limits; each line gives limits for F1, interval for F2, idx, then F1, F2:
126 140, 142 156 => 10.01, 2.61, 2.61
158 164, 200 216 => 9.77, 2.62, 2.56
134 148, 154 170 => 10.15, 2.60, 2.63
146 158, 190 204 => 9.90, 2.60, 2.57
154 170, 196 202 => 9.85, 2.60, 2.56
